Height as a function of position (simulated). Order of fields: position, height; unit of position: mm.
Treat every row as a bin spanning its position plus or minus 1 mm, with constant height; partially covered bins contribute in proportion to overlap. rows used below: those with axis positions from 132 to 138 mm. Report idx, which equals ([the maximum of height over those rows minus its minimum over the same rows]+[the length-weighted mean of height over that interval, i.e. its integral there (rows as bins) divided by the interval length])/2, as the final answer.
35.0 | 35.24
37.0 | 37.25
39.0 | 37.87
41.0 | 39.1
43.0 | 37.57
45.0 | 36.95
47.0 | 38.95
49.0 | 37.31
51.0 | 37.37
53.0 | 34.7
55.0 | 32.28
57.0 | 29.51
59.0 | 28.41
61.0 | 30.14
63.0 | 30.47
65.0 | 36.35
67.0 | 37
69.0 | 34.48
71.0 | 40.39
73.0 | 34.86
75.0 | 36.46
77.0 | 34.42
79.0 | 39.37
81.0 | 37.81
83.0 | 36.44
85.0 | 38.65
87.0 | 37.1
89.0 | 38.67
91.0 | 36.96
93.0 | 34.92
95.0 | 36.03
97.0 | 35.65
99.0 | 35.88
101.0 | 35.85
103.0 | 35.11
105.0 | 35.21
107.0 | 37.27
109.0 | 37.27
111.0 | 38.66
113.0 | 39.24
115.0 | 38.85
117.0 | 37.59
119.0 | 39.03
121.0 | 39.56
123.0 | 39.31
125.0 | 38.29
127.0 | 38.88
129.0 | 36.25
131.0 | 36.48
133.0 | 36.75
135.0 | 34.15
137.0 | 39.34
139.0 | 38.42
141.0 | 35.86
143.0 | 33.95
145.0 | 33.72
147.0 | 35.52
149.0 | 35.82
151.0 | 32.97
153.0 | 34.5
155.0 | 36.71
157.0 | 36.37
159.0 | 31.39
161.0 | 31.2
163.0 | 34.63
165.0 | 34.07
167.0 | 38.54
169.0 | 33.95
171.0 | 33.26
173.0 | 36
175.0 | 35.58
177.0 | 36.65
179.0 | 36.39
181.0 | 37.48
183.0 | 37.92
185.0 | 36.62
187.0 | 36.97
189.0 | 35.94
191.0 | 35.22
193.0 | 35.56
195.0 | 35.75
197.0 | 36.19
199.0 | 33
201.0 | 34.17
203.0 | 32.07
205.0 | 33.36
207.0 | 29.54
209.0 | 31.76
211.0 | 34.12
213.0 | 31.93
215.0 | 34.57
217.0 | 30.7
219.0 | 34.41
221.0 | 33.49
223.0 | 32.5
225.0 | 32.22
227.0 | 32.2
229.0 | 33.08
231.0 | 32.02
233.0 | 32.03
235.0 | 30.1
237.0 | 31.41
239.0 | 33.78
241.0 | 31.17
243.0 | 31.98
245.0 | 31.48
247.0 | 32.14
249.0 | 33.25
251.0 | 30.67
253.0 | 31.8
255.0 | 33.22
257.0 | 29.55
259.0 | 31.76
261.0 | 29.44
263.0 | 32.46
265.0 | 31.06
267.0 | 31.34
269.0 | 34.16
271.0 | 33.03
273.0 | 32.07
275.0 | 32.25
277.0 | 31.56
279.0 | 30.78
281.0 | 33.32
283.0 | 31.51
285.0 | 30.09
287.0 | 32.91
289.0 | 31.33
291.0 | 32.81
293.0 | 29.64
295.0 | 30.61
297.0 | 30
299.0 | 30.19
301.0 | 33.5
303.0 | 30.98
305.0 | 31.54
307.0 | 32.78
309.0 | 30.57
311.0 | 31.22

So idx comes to 21.0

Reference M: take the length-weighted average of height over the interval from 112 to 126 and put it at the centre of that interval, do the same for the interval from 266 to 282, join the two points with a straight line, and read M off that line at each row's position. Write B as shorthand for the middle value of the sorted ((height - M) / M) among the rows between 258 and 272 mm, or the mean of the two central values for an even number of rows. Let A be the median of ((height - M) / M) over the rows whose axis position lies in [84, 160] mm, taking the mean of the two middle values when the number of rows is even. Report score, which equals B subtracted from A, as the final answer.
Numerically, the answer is -0.02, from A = -0.05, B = -0.04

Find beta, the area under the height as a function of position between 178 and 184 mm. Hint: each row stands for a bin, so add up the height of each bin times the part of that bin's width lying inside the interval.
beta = 224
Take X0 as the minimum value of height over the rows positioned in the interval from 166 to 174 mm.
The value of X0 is 33.26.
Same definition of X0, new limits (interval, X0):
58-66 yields 28.41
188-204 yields 32.07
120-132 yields 36.25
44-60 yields 28.41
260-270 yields 29.44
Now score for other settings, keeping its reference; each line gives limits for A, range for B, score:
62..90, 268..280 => -0.09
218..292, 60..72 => 0.10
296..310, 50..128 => 0.09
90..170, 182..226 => -0.03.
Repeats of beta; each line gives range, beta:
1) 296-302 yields 187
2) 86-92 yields 225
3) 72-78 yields 211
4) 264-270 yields 193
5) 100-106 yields 212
